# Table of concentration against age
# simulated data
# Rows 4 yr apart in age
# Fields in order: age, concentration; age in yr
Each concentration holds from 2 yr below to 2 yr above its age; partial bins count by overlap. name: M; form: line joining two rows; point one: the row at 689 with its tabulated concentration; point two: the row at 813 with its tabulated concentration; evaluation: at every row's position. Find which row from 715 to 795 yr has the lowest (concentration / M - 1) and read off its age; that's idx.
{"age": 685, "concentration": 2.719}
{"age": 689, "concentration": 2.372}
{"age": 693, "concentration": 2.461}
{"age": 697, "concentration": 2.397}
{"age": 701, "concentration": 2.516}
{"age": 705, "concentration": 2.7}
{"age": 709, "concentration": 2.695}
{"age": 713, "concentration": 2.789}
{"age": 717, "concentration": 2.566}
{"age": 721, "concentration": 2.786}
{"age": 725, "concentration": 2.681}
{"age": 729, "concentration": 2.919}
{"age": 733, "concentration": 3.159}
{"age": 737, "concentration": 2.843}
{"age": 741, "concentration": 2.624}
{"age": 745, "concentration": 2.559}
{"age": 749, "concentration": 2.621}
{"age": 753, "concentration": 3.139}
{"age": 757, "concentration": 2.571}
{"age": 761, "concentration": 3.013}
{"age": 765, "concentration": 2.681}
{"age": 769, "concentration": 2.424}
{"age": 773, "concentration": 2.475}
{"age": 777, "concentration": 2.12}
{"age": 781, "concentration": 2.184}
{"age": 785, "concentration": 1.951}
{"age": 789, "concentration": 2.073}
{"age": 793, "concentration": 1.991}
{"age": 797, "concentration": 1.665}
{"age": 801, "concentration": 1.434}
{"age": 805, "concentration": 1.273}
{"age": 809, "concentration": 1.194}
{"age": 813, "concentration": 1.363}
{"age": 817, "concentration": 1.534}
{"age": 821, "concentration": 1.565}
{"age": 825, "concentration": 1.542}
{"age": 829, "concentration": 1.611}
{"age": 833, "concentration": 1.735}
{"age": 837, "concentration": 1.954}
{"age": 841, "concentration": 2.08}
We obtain 717 yr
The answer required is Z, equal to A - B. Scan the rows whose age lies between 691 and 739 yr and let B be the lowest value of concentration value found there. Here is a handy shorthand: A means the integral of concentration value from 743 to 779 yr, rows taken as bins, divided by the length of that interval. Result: 0.2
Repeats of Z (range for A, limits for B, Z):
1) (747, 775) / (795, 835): 1.5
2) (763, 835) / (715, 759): -0.7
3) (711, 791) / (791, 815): 1.4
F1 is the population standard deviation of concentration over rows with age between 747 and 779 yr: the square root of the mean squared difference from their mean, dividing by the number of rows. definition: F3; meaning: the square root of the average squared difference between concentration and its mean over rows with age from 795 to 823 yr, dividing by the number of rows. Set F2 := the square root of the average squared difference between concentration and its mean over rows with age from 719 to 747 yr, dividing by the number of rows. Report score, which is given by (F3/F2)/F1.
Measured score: 2.7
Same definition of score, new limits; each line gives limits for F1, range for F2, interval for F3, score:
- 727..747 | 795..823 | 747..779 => 9.1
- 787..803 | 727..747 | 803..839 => 4.0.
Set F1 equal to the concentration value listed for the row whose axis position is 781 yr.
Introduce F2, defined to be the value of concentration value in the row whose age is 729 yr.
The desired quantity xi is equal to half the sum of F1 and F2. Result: 2.6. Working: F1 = 2.184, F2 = 2.919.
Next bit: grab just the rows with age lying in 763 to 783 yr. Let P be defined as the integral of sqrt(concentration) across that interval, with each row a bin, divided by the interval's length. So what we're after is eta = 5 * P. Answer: 7.7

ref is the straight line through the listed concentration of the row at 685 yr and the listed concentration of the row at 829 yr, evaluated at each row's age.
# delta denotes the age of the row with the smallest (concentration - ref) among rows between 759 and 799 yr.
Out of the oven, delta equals 797 yr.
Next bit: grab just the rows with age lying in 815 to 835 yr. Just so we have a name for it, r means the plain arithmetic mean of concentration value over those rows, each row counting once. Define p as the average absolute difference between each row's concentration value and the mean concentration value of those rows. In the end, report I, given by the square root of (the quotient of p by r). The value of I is 0.19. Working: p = 0.06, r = 1.6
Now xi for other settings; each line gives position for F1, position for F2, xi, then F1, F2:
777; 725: 2.4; 2.12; 2.681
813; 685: 2.0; 1.363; 2.719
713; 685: 2.8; 2.789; 2.719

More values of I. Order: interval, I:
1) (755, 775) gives 0.26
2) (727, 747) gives 0.26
